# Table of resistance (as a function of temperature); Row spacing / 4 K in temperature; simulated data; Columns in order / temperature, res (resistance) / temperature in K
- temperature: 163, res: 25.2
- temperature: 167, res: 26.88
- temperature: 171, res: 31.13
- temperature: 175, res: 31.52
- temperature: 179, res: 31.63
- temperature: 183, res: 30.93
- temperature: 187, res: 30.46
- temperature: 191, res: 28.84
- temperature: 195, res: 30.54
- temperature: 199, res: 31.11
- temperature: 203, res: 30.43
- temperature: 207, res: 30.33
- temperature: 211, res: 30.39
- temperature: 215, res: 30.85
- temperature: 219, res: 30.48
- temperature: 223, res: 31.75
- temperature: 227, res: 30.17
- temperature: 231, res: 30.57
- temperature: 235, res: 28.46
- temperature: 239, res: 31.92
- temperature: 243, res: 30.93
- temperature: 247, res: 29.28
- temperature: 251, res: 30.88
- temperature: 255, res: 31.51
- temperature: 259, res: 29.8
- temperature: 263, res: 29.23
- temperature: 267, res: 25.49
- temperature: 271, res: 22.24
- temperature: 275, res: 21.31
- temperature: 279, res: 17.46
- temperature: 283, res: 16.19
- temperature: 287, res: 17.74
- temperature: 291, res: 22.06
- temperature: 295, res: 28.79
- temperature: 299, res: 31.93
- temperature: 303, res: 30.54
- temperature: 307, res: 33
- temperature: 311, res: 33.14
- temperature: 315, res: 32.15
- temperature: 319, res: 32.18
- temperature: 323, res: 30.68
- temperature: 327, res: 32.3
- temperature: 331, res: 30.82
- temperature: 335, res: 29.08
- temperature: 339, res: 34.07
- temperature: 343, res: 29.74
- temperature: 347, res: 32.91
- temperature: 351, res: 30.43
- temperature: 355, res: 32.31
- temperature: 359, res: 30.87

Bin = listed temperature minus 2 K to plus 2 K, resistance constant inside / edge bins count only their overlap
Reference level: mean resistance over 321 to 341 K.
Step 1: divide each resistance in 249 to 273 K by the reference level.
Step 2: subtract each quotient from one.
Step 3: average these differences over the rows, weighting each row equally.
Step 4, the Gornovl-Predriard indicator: 0.10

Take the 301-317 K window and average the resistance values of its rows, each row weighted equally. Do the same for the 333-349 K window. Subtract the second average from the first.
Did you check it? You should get 0.8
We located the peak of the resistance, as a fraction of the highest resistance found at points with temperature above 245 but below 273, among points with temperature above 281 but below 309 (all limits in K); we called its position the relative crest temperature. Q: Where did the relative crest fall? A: 307 K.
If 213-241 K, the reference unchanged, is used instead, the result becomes 239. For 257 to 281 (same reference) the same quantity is 259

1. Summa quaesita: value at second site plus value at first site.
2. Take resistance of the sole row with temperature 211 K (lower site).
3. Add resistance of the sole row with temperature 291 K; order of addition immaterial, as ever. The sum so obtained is 52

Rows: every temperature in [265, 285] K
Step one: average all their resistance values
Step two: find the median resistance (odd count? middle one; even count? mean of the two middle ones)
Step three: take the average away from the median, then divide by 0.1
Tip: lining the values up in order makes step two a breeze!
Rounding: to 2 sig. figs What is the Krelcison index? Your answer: 7.7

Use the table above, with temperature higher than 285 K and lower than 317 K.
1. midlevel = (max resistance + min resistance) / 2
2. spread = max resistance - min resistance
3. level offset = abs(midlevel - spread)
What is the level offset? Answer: 10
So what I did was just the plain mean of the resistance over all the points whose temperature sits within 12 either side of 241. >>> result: 30.3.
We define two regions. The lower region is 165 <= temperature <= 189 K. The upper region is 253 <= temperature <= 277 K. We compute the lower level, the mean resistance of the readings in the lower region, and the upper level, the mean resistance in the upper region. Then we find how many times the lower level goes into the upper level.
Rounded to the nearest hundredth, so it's 0.87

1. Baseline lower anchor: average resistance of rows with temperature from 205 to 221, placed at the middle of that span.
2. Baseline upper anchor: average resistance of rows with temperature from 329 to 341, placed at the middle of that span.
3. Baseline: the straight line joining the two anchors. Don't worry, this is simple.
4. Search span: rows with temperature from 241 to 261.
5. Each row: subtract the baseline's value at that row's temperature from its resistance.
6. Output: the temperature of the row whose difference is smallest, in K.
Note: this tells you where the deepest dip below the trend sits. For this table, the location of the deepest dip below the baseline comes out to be 247 K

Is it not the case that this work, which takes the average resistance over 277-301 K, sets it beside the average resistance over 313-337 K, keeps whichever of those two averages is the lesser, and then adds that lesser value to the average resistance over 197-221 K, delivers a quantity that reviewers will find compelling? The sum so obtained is 53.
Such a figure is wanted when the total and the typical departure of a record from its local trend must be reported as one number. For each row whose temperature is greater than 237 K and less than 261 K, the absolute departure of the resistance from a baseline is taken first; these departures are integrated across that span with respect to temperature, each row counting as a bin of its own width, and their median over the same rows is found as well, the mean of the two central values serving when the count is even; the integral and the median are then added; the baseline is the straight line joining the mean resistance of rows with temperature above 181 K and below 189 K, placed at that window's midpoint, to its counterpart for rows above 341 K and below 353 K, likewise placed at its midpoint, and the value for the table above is 19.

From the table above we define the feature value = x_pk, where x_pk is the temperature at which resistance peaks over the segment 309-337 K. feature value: 311 K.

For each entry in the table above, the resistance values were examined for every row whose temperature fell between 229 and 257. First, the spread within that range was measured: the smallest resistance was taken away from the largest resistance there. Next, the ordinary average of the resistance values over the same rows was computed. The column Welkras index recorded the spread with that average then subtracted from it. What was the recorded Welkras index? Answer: -27.0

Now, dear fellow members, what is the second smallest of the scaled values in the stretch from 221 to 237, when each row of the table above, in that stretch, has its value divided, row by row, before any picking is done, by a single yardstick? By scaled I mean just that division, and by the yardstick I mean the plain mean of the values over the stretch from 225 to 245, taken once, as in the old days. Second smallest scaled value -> 0.99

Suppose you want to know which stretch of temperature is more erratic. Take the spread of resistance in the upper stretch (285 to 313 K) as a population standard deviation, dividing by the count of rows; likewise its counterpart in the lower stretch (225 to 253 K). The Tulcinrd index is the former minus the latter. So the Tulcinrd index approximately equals 4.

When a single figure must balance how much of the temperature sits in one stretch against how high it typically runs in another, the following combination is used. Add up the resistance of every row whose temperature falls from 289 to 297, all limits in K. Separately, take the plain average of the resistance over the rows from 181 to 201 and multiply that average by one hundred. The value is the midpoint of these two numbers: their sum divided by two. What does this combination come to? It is 1544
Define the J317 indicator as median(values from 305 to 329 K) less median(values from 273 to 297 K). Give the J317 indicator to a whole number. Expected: 13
